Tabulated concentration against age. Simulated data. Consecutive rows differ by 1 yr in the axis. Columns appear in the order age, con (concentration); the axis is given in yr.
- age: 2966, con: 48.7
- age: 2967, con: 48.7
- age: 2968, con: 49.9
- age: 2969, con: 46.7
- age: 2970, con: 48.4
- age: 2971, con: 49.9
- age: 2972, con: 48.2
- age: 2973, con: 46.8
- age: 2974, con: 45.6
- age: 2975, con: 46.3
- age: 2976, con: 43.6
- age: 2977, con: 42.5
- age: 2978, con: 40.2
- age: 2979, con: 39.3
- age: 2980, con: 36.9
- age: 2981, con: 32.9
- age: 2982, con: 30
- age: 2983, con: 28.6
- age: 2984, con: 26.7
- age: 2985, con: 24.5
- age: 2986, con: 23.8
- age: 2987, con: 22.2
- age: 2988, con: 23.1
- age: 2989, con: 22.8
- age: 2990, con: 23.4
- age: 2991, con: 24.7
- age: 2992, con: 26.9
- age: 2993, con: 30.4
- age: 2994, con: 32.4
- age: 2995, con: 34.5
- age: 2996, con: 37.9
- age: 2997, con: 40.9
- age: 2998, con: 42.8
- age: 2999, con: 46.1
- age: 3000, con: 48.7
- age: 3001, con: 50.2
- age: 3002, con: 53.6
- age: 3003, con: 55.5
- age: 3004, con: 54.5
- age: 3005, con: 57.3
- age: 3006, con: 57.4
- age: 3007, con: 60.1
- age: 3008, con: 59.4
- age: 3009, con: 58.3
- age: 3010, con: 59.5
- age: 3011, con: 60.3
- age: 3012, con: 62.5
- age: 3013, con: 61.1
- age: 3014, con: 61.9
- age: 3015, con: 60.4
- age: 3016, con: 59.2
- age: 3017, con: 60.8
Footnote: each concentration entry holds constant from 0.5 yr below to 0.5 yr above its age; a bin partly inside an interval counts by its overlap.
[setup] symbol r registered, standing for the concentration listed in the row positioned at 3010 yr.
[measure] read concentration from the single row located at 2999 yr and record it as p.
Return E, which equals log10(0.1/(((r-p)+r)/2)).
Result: -2.56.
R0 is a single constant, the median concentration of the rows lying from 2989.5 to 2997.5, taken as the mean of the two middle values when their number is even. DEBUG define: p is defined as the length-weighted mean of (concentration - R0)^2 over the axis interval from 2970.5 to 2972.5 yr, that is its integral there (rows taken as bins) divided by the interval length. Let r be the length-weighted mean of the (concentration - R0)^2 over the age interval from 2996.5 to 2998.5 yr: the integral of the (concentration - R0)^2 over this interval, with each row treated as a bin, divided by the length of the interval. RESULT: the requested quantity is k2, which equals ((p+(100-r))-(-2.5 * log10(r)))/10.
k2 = 31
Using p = 312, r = 110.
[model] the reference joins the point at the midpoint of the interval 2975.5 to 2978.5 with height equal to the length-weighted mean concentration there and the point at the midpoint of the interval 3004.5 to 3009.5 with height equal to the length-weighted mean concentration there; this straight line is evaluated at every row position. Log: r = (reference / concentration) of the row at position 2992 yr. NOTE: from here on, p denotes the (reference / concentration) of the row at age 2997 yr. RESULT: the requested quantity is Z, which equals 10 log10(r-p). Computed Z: -2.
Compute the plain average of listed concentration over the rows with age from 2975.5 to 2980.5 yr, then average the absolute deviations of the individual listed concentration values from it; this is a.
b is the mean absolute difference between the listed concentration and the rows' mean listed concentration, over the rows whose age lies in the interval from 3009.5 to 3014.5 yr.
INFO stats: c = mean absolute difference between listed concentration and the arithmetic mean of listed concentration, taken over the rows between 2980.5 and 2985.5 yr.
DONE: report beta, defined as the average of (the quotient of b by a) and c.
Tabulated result 1.4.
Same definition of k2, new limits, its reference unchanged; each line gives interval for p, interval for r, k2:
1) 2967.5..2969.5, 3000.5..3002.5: -3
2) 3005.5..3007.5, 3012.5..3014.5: -5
